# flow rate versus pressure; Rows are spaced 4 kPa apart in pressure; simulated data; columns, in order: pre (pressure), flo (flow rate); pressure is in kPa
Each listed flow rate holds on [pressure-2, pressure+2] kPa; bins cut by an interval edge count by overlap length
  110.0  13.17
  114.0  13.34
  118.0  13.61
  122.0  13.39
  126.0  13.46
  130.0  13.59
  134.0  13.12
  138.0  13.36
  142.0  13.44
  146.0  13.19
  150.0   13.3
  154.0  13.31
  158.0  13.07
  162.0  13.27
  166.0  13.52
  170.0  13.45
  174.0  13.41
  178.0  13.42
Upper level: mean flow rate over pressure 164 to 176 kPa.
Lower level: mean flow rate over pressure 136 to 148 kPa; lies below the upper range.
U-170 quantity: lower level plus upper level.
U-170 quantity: 26.8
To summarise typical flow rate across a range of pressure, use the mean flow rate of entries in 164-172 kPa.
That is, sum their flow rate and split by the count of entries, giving 13.5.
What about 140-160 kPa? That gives 13.3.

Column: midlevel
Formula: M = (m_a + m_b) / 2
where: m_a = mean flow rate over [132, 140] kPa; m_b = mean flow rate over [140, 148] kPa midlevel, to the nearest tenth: 13.3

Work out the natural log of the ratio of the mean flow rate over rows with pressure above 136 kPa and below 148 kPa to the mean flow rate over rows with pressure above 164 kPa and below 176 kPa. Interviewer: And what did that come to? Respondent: -0.010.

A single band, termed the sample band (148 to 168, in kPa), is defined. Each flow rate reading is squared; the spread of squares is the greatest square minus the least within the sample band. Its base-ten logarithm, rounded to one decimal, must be 1.1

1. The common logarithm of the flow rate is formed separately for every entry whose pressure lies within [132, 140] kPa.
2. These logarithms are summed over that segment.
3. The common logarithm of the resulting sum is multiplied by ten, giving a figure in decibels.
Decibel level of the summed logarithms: 3.5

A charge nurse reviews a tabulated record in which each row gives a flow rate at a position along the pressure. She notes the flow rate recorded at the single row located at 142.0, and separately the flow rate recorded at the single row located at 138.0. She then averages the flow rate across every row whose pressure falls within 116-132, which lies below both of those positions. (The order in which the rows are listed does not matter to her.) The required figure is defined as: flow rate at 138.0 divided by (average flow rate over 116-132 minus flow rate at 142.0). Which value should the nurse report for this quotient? 184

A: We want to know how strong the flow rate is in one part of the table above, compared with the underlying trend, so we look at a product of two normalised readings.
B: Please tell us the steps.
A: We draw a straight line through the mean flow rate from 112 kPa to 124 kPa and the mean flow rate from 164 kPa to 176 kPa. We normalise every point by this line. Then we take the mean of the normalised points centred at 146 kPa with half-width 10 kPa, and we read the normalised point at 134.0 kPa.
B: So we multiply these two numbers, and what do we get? 0.966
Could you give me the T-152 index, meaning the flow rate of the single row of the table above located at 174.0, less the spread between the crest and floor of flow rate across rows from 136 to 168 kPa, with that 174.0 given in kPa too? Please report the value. 12.96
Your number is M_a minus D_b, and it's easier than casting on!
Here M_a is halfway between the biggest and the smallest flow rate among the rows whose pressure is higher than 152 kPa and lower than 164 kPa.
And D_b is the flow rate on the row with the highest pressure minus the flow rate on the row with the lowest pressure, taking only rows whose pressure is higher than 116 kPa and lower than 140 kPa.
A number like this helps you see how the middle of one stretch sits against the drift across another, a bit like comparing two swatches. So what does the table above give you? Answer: 13.44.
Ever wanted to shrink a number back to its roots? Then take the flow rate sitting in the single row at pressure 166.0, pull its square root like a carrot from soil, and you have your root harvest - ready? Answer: 3.677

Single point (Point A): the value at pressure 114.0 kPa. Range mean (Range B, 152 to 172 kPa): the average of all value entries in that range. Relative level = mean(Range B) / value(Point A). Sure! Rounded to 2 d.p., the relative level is 1.00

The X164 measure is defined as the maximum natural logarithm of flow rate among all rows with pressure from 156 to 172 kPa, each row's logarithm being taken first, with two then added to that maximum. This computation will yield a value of 4.60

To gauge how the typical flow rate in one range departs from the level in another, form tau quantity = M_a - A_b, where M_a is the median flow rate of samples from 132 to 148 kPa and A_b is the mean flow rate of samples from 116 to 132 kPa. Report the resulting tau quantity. -0.24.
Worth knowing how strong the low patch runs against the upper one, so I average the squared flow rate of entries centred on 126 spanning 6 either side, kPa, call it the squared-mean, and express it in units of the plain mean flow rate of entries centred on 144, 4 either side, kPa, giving 13.6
